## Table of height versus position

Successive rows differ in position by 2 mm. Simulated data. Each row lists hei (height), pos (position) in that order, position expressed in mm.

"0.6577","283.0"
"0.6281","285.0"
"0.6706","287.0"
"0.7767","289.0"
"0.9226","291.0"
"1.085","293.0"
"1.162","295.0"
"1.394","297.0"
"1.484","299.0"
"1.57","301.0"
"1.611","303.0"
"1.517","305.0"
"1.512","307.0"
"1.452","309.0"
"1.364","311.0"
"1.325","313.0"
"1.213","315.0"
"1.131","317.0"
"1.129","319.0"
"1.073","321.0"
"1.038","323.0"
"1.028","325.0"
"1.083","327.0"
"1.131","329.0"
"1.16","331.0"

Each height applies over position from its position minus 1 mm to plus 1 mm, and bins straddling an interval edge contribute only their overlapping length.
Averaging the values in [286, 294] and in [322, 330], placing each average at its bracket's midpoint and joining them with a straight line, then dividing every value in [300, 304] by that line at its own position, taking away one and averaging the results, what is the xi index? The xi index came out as 0.71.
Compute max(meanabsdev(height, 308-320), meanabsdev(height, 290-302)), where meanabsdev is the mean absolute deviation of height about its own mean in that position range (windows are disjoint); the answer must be 0.213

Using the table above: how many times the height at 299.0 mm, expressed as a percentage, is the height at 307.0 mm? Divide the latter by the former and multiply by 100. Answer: 102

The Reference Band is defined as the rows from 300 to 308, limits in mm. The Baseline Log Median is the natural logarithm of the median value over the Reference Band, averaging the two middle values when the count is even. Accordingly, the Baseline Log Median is 0.4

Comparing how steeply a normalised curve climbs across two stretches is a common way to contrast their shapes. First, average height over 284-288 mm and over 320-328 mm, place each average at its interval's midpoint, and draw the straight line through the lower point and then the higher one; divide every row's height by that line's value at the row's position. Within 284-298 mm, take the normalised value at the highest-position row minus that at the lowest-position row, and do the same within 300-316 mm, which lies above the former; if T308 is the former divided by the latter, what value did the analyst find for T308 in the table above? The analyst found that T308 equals -1.2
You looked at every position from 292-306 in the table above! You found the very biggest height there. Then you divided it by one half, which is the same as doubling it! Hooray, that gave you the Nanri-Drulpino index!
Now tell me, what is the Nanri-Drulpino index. 3.22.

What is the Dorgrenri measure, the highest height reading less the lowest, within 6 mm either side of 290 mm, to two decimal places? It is 0.53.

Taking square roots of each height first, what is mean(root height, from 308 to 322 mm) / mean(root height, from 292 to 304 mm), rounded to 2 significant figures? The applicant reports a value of 0.95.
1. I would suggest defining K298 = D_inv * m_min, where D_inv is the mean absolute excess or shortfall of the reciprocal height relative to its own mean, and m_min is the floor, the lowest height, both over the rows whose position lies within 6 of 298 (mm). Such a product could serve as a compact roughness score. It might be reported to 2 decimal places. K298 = 0.11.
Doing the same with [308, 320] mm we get 0.08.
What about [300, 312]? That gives 0.04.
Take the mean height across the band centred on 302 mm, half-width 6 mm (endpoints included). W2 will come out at 1.51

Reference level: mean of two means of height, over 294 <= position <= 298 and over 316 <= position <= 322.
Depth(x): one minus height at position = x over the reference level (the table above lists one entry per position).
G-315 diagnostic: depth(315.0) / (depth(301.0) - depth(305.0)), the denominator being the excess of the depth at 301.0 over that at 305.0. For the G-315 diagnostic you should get 0.35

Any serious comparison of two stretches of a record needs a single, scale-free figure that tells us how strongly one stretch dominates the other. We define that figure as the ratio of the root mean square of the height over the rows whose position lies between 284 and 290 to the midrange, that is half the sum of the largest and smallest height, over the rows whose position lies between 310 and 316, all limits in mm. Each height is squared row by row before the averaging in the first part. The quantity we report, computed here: 0.54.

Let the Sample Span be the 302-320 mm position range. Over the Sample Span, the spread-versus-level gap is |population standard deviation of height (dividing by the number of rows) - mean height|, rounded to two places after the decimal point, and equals 1.20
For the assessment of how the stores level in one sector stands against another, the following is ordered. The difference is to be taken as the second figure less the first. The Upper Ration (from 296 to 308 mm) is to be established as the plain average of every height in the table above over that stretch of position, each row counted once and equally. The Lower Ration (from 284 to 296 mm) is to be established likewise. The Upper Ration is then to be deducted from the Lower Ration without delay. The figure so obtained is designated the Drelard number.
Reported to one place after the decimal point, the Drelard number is -0.6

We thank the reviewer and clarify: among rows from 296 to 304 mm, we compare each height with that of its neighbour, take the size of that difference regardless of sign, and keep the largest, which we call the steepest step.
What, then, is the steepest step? 0.090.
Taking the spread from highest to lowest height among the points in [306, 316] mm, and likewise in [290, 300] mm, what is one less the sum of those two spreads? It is 0.14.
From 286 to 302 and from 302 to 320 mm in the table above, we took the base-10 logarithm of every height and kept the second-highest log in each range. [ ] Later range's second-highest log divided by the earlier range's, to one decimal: 1.1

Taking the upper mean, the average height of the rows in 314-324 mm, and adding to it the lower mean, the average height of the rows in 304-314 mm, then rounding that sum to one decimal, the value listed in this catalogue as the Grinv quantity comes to 2.6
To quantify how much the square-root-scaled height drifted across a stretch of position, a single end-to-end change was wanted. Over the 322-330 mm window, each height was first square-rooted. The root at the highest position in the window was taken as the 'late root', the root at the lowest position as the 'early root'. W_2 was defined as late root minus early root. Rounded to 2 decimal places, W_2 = 0.04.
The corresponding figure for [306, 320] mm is -0.17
